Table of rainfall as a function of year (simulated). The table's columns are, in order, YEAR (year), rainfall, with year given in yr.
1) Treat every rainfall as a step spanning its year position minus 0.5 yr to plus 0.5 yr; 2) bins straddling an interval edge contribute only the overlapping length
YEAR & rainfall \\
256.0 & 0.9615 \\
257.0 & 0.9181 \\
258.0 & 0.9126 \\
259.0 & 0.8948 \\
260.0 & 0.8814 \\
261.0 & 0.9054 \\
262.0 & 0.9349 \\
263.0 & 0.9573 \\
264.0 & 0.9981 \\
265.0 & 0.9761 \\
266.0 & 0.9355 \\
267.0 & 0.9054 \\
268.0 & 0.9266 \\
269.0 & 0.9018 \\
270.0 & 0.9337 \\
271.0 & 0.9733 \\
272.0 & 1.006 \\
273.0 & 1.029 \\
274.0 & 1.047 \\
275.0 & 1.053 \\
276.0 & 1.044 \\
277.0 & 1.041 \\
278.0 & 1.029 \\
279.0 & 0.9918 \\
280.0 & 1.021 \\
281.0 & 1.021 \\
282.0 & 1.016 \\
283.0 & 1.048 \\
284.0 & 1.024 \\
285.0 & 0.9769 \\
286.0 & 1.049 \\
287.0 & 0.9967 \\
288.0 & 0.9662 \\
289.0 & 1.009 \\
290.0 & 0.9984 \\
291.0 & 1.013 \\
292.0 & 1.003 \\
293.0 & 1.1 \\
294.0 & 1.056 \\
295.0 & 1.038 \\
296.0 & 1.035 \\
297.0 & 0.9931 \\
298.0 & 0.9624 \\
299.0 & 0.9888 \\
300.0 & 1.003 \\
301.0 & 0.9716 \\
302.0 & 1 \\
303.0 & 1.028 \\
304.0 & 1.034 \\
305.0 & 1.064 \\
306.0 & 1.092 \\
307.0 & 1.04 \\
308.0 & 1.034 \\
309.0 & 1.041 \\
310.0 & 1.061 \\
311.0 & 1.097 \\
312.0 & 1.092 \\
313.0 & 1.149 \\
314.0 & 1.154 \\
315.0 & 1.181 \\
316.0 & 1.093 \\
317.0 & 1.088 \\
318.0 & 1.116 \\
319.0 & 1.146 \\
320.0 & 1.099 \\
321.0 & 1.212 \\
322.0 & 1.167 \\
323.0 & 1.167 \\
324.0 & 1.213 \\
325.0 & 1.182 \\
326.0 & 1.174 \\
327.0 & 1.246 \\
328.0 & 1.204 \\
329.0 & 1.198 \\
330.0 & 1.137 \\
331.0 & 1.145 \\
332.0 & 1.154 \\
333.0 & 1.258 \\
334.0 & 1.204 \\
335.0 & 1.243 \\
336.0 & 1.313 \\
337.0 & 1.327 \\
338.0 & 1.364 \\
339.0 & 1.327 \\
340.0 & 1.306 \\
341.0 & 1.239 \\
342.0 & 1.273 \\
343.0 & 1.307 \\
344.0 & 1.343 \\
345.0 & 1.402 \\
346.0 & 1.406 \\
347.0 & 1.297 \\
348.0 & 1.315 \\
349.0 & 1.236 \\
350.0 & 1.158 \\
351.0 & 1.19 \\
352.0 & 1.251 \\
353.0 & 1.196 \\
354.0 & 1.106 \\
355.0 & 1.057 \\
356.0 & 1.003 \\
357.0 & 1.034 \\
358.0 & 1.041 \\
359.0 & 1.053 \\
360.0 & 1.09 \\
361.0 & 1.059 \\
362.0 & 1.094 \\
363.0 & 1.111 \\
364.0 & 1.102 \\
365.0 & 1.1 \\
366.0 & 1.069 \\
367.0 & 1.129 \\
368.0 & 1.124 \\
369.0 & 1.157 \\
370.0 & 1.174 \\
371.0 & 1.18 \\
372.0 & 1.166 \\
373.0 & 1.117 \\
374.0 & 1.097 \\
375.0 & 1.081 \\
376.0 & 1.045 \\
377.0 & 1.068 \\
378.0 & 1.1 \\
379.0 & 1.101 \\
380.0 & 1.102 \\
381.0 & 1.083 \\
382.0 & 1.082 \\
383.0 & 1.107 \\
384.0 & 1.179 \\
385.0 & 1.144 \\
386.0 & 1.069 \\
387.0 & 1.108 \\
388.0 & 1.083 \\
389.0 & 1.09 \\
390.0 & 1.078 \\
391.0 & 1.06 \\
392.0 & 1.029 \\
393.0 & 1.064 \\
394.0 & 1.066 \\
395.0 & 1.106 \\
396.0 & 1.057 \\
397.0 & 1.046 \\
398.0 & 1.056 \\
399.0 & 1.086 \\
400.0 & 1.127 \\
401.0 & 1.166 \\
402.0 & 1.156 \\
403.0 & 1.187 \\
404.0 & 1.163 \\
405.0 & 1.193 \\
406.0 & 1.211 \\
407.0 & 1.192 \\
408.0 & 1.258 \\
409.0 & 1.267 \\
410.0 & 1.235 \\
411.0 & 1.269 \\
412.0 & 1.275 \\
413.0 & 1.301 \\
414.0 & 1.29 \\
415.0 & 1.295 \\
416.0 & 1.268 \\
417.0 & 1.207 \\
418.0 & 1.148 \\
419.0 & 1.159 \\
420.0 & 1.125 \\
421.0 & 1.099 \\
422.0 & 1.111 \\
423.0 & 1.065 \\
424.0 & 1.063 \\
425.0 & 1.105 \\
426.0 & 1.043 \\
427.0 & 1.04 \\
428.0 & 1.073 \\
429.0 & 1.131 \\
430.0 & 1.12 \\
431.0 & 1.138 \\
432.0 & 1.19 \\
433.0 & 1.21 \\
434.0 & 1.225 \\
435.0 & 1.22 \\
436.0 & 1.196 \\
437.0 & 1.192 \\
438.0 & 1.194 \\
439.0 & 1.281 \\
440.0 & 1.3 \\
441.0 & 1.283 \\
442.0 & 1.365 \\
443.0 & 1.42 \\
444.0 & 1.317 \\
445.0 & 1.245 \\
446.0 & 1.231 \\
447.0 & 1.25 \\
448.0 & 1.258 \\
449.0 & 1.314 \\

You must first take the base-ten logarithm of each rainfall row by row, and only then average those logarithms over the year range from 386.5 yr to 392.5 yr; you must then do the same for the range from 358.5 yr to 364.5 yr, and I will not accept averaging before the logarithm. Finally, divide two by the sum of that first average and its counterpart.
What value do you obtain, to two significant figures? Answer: 30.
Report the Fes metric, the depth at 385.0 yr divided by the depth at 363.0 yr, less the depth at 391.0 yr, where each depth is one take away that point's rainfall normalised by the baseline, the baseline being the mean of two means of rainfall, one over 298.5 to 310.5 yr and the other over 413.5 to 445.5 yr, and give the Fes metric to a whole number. 65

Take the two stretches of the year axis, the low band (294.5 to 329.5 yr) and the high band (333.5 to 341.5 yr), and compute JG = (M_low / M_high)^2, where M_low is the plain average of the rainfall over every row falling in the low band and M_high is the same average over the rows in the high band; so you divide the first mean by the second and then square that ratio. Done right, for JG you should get 0.72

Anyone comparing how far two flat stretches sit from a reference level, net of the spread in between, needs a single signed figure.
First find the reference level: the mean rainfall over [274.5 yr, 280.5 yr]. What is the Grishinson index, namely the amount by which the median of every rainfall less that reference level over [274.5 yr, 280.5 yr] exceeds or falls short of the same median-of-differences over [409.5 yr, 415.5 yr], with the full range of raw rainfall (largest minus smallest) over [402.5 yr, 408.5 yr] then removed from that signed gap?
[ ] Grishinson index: -0.34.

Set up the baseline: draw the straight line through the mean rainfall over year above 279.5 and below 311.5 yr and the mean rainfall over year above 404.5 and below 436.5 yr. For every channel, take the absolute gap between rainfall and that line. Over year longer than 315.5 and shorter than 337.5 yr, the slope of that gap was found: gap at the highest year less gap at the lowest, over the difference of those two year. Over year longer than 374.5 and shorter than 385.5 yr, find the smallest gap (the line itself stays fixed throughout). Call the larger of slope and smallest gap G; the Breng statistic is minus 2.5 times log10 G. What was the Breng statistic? 5.0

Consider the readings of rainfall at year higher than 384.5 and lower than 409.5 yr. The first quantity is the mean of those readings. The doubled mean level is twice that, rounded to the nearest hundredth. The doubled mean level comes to 2.24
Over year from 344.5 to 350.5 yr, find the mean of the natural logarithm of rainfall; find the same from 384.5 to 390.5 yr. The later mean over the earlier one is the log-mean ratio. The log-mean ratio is 0.3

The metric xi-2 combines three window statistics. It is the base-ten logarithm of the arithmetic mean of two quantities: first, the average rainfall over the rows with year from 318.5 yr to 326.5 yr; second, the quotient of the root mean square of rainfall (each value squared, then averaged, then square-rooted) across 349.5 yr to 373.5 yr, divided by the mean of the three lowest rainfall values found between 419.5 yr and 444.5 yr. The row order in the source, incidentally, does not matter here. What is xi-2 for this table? 0.048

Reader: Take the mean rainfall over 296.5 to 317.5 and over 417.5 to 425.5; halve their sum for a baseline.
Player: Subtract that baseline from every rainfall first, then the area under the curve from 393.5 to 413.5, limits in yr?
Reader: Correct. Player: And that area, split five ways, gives 0.35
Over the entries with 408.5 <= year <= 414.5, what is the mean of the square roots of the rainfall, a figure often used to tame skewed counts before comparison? 1.13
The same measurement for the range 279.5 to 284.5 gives 1.01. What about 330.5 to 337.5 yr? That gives 1.11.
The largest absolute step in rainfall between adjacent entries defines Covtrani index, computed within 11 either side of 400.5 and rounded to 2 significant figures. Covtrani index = 0.066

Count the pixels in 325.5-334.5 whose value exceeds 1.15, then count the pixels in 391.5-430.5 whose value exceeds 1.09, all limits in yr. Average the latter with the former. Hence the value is 17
